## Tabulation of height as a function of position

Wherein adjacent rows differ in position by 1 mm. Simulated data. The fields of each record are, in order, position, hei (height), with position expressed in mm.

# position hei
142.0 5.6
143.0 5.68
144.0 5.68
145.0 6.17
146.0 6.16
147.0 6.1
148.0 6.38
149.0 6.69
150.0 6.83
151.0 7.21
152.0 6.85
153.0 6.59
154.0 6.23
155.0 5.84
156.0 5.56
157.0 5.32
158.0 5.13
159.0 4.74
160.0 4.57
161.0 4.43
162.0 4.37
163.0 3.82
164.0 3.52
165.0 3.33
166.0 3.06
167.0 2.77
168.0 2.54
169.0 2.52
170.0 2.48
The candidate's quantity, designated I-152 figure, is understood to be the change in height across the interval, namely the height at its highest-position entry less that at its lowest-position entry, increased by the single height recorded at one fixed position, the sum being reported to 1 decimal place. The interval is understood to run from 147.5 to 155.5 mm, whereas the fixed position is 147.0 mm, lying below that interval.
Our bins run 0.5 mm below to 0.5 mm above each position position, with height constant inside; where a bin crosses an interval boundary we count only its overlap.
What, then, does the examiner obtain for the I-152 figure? 5.6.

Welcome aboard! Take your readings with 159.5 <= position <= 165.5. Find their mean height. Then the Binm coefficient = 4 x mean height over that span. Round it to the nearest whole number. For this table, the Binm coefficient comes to 16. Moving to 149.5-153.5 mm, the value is 27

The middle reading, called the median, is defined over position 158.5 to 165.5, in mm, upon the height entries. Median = 4.4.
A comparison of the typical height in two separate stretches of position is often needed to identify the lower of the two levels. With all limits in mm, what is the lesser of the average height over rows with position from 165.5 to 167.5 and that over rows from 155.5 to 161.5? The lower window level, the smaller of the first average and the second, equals 2.9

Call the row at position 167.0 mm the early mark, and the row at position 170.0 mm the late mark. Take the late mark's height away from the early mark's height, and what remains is 0.3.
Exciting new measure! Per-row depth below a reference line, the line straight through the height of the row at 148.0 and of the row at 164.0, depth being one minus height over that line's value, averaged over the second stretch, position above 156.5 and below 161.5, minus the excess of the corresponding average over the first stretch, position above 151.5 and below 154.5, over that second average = 0.00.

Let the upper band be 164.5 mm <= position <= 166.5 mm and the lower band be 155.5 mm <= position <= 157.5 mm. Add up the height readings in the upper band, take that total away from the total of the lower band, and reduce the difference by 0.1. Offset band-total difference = 4.4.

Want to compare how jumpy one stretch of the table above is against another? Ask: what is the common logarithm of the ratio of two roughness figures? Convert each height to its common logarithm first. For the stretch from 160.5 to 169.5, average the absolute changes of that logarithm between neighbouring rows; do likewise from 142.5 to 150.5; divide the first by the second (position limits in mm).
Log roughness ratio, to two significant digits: 0.38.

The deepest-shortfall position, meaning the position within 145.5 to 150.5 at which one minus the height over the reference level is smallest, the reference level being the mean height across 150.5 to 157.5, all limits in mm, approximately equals 150.0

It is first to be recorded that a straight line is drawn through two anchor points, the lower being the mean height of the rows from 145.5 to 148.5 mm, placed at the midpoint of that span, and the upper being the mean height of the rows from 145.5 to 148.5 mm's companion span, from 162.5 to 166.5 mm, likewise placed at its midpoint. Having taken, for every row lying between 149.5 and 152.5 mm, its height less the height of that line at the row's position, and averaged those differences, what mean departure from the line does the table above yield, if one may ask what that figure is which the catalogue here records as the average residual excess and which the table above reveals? 1.4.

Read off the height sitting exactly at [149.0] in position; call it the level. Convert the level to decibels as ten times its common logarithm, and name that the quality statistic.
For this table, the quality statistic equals 8.25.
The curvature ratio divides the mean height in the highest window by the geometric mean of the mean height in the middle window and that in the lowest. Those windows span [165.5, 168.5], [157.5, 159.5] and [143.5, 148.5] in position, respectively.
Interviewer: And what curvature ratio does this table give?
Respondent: 0.509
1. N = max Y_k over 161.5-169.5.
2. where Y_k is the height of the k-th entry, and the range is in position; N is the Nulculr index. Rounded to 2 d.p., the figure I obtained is 4.37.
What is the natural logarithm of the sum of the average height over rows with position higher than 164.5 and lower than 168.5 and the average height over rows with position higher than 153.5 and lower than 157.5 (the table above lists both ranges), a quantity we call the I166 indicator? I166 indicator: 2.16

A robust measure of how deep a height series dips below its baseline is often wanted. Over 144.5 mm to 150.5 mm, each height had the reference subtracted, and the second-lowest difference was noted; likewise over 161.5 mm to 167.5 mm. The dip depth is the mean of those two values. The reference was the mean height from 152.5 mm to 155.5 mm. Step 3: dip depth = -1.6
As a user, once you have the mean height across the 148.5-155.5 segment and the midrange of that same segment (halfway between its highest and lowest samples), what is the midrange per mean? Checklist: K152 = 0.988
